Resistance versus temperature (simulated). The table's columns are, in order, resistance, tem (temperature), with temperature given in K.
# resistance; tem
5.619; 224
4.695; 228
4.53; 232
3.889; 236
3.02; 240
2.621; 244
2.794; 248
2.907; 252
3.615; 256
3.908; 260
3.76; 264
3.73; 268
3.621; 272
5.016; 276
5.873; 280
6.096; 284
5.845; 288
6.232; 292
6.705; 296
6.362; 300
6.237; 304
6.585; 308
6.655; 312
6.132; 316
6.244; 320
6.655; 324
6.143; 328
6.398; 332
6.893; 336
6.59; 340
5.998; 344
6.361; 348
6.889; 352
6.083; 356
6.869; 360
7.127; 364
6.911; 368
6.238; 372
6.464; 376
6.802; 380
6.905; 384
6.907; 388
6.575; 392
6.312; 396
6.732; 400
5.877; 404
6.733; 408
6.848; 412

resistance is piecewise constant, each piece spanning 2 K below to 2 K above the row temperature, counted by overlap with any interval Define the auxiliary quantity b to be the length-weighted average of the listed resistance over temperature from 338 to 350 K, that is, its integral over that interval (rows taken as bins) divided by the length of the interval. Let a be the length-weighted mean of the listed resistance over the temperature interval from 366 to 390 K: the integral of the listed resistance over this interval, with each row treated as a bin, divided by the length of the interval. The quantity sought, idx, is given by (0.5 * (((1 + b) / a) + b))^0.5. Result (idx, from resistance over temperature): 1.92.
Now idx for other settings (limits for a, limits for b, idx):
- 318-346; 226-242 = 1.55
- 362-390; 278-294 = 1.88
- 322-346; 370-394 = 1.98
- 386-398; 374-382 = 1.97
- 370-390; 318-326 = 1.95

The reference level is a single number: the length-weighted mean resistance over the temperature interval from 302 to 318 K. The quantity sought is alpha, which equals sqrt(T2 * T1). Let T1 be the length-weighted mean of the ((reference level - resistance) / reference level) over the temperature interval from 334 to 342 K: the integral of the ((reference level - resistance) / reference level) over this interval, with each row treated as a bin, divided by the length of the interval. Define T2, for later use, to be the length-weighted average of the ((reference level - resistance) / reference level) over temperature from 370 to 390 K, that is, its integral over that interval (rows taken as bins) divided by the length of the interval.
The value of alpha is 0.046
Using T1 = -0.05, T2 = -0.041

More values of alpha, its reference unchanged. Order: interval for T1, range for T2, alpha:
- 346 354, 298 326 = 0.006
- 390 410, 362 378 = 0.017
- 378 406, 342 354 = 0.008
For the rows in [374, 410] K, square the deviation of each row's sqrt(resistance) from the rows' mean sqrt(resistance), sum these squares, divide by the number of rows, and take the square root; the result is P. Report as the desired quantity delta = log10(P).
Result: -1.21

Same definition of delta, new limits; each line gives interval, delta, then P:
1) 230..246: -0.70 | 0.20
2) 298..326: -1.40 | 0.04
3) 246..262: -0.89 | 0.13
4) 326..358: -1.19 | 0.06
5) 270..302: -0.69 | 0.20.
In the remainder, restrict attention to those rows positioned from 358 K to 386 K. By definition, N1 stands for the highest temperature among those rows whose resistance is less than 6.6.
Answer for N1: 376 K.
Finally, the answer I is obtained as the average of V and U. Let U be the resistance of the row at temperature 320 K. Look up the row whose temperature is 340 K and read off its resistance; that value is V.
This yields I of 6.4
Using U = 6.244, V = 6.59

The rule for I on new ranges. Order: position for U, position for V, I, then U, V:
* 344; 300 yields 6.2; 5.998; 6.362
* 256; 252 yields 3.3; 3.615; 2.907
